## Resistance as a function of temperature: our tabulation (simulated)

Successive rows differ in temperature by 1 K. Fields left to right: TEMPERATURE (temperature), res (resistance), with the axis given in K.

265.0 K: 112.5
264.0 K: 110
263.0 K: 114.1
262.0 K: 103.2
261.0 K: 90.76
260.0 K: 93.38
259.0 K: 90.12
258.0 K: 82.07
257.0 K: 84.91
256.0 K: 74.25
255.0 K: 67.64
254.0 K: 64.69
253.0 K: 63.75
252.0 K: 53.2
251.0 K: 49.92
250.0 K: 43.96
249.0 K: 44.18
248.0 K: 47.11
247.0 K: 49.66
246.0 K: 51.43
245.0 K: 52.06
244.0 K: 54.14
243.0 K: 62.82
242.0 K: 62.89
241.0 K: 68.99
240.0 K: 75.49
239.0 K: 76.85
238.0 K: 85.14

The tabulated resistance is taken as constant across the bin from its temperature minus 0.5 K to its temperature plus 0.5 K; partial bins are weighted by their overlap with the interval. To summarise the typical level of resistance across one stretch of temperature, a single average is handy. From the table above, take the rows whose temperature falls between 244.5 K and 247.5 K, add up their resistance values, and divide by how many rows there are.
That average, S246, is 51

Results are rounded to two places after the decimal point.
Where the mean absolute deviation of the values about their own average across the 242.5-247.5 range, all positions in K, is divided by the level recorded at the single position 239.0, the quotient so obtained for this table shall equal 0.05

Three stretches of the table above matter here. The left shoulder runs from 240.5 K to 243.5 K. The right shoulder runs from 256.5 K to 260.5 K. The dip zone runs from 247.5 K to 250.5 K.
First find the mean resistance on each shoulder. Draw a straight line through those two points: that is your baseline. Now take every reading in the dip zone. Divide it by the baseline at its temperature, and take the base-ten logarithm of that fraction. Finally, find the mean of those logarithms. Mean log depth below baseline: -0.22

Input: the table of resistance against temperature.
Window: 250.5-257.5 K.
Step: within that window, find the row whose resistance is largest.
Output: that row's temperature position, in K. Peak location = 257.0 K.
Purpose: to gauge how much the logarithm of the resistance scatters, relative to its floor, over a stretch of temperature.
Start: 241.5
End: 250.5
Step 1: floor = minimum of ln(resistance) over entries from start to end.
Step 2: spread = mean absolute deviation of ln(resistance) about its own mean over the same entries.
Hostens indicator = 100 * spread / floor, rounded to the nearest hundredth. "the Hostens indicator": 2.64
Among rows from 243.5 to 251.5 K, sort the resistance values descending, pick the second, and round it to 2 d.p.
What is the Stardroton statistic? 52.06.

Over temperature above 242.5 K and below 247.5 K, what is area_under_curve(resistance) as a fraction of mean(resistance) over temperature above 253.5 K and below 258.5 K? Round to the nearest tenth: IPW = 3.6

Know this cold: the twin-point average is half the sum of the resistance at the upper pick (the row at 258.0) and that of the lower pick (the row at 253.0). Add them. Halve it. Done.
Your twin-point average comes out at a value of 73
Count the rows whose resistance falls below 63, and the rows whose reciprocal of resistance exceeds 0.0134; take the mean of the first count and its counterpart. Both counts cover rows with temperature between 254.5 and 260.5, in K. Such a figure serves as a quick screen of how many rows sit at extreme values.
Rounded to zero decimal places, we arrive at 1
